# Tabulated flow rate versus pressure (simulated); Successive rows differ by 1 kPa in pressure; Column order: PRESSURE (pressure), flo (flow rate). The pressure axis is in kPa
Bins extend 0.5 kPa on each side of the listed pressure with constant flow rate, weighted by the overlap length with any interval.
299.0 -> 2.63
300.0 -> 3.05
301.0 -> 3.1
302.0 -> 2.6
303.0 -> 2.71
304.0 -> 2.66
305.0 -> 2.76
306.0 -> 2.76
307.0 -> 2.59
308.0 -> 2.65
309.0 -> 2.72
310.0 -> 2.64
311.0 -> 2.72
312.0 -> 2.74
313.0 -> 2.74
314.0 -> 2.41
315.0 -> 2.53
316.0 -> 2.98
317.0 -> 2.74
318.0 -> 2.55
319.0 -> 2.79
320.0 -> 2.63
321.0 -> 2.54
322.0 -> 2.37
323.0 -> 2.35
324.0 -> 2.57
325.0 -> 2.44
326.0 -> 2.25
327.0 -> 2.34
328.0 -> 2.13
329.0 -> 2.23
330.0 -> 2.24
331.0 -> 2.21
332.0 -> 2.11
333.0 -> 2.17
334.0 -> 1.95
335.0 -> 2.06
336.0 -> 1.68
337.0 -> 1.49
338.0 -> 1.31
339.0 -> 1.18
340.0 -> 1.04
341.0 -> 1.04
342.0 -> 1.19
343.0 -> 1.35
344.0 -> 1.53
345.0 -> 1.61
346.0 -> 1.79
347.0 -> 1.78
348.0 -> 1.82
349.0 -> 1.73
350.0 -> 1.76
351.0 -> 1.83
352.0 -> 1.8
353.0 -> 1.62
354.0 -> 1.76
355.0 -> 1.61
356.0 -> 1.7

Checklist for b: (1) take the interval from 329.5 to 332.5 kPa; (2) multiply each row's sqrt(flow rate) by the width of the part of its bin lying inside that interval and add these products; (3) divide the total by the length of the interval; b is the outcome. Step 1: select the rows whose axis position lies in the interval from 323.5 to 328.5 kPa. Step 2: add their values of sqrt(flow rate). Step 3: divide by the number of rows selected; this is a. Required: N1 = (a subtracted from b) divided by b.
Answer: -0.04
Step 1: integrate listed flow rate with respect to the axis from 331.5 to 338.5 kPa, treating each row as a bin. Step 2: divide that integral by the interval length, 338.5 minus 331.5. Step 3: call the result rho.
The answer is 1.8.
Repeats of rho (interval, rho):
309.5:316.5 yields 2.7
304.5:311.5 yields 2.7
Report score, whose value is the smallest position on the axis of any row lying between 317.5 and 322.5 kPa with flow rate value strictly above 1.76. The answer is 318.0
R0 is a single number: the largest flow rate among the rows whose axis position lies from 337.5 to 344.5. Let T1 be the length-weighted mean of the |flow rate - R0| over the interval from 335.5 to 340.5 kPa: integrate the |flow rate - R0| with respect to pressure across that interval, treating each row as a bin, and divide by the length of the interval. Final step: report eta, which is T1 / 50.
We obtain 0.005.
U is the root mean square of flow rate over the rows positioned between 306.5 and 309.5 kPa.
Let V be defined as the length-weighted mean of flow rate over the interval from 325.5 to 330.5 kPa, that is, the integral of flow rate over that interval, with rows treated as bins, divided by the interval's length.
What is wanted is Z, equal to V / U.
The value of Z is 0.84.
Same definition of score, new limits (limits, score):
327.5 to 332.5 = 328.0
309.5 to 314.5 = 310.0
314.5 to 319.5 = 315.0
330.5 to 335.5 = 331.0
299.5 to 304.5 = 300.0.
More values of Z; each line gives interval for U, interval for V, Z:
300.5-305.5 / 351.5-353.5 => 0.62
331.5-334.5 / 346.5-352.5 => 0.86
